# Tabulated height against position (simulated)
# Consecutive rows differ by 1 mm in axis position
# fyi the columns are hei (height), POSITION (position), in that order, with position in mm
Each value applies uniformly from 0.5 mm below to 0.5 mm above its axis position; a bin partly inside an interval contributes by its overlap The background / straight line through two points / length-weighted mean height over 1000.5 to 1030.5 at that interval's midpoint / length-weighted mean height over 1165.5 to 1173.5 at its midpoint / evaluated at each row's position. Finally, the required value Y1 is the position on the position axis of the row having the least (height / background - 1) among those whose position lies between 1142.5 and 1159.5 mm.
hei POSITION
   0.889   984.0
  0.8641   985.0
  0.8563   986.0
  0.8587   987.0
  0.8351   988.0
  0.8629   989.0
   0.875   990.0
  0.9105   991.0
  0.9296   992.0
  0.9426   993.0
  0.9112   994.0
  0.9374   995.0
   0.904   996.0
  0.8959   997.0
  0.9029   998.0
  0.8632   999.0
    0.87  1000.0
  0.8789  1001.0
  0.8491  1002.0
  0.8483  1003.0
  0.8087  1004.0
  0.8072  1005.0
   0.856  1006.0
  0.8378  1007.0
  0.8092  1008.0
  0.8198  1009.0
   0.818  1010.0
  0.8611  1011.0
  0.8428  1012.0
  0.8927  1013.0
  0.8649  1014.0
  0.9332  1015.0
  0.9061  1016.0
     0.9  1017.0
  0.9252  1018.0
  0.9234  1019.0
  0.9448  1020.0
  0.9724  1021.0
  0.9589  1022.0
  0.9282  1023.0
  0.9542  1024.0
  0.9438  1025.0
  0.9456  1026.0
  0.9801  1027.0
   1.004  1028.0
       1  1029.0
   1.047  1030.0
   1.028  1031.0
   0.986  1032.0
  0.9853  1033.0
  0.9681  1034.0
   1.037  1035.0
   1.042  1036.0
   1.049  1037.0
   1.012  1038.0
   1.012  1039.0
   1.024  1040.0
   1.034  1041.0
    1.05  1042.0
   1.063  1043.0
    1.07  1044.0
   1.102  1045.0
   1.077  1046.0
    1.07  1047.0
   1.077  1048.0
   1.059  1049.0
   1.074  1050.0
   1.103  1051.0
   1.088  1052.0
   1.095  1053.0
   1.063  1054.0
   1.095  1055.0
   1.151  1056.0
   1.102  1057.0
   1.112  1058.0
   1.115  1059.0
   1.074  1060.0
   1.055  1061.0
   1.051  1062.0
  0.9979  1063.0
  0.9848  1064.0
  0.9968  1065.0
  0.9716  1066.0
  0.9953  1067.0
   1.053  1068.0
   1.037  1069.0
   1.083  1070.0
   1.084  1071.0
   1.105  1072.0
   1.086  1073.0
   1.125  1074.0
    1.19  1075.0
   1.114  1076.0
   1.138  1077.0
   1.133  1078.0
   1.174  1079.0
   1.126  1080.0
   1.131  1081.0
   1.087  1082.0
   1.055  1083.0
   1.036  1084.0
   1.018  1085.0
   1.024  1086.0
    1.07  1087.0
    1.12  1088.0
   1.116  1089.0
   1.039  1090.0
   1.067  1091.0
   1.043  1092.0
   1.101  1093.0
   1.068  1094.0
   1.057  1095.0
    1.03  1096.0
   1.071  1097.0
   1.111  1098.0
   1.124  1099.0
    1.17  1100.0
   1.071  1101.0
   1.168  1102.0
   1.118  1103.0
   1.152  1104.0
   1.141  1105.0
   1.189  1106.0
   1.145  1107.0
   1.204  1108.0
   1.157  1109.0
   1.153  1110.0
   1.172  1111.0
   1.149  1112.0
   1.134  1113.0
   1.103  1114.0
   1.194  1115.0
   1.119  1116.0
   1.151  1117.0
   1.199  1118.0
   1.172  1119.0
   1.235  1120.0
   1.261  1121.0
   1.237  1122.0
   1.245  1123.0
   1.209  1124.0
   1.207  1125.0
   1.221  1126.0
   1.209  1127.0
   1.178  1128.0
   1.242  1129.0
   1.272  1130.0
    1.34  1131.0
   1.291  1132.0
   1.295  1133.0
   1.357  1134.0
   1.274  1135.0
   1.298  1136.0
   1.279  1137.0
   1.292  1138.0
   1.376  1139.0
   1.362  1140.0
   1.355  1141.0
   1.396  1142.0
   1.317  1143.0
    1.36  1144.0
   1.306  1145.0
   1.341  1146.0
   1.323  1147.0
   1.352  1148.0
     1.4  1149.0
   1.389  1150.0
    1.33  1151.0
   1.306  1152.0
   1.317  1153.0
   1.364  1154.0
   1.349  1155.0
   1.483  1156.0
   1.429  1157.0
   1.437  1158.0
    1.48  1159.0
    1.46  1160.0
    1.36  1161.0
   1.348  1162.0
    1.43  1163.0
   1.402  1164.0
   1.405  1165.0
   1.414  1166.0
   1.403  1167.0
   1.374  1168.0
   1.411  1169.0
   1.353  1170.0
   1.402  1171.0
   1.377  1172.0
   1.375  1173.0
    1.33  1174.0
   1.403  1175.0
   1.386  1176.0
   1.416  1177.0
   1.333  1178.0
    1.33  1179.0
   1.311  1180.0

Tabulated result 1152.0 mm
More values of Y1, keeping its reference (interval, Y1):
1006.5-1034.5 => 1008.0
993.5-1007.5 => 1005.0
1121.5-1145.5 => 1128.0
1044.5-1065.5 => 1064.0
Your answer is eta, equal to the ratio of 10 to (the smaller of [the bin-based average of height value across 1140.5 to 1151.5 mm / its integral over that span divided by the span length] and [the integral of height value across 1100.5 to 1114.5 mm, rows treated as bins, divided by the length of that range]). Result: 8.7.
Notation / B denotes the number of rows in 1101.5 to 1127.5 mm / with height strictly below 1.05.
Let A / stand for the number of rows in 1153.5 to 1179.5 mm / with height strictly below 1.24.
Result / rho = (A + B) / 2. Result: 0.0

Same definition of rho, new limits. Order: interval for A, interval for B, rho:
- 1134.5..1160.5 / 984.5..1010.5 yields 13.0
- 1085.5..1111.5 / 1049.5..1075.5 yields 16.0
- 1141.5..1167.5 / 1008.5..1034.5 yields 13.0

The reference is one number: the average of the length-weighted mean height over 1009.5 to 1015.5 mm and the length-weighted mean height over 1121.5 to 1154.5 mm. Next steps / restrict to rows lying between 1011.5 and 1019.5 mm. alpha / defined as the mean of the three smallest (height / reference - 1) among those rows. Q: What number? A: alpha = -0.20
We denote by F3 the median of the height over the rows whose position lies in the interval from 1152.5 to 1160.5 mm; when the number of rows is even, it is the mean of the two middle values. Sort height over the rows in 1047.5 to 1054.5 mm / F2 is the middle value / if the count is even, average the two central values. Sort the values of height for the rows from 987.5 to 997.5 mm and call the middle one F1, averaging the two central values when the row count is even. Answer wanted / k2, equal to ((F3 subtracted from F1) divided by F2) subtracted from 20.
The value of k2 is 20.5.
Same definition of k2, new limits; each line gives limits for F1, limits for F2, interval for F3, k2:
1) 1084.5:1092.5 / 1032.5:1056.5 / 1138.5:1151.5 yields 20.3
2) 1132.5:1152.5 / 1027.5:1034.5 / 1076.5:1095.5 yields 19.7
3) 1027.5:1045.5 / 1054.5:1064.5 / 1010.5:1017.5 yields 19.9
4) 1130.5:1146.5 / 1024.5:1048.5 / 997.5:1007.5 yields 19.5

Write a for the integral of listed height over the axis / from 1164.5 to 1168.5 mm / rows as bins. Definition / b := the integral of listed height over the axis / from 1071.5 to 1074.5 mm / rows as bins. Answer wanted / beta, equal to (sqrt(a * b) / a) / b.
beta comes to 0.232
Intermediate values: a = 5.6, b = 3.3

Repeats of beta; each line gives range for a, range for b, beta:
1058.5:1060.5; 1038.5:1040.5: 0.474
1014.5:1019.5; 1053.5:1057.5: 0.222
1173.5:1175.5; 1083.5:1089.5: 0.239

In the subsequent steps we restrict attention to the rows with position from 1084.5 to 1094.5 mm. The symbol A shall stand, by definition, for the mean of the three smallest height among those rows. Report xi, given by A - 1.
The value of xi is 0.0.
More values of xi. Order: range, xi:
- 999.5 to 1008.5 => -0.2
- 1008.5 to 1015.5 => -0.2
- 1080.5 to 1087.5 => 0.0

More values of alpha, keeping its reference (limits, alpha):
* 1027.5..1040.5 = -0.10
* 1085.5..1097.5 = -0.05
